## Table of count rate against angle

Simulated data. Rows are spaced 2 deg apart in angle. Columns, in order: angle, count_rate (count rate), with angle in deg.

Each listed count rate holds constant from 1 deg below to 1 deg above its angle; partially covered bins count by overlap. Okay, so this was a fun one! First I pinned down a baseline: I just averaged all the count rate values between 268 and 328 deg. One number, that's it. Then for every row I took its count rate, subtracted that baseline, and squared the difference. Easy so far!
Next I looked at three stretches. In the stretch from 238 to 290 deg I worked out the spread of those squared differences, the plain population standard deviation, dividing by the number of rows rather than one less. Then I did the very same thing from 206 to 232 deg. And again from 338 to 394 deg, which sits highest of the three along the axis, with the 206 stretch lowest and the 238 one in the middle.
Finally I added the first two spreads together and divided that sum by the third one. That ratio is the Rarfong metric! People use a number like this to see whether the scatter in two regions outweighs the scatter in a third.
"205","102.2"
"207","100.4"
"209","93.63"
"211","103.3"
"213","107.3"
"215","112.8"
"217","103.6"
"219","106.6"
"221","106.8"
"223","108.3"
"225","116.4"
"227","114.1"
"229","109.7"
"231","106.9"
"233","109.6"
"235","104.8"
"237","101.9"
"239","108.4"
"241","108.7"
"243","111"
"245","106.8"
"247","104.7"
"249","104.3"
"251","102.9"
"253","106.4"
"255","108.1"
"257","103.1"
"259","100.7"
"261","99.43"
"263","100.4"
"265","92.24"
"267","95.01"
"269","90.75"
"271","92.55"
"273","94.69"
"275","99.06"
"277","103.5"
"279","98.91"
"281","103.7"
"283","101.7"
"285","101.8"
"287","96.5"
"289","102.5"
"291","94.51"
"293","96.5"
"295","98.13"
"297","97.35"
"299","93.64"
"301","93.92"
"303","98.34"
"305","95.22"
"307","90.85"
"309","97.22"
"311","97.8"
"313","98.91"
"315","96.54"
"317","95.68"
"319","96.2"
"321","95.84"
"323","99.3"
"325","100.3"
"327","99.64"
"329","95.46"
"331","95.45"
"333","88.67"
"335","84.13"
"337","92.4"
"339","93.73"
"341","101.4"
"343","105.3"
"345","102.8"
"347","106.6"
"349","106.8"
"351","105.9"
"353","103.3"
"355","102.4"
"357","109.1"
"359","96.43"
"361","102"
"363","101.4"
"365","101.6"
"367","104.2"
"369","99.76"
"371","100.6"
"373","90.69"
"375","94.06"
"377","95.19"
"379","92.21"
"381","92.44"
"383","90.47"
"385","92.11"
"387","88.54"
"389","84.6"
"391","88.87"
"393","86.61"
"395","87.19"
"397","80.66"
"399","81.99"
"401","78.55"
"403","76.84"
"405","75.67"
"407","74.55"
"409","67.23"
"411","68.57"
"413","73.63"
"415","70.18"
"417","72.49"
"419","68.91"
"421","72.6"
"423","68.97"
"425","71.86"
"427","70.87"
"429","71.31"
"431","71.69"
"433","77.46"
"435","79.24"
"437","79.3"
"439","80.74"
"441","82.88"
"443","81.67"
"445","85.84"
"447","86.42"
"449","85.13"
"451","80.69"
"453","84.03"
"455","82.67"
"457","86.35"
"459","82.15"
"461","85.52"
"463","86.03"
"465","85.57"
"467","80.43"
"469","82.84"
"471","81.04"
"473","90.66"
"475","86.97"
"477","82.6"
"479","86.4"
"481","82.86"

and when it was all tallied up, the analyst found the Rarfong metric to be 4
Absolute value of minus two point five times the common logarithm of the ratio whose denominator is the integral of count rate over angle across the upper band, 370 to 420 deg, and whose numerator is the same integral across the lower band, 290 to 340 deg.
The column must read 0.15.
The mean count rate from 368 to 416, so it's 85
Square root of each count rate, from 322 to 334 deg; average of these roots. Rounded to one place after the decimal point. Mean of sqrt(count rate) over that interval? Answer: 9.8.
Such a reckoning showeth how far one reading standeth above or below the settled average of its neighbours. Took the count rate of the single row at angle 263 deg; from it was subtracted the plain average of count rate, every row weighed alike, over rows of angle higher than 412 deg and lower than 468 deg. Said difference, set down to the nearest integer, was 22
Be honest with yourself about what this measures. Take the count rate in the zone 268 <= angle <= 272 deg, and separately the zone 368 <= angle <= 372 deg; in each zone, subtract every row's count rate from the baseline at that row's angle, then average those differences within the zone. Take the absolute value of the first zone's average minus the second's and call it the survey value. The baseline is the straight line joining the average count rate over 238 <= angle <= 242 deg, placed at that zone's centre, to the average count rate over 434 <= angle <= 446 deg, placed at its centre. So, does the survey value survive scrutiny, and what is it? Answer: 22.0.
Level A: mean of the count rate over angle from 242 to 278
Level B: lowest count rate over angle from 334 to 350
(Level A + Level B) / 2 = 92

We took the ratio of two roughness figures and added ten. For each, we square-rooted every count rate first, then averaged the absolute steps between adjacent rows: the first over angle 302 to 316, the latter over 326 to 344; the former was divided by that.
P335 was 10.6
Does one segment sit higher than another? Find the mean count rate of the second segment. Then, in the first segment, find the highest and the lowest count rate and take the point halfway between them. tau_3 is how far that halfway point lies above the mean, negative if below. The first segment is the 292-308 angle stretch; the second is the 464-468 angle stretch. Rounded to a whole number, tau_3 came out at 12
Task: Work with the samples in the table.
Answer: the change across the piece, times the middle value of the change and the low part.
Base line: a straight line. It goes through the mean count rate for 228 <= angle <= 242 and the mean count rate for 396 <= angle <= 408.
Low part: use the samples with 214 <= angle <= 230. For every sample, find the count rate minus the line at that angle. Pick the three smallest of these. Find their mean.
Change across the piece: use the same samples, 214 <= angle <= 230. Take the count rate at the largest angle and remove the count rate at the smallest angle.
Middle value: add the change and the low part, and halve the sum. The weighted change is 11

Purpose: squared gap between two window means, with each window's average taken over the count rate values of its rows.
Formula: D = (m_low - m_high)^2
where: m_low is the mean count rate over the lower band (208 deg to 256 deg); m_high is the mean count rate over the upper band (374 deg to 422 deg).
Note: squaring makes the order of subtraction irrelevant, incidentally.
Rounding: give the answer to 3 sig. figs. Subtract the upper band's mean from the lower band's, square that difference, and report 652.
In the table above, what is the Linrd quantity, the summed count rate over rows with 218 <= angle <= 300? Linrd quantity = 4203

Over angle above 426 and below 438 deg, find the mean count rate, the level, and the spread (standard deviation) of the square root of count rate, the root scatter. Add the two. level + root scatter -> 75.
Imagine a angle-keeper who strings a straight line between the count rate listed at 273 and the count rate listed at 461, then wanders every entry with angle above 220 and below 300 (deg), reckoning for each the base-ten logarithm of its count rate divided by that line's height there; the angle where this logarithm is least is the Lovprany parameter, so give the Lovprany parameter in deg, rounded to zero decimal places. 269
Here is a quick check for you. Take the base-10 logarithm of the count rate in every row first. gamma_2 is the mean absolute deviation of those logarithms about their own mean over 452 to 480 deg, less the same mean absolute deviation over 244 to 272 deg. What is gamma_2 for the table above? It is -0.009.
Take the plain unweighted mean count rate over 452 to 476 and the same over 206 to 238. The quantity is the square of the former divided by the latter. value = 67.0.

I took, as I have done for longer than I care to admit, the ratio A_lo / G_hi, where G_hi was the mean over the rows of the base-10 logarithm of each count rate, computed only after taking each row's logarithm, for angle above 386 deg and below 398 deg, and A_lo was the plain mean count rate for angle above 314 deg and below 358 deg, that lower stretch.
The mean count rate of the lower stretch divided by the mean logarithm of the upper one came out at 51.1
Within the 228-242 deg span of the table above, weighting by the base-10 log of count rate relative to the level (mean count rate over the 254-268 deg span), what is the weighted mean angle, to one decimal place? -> 234.7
